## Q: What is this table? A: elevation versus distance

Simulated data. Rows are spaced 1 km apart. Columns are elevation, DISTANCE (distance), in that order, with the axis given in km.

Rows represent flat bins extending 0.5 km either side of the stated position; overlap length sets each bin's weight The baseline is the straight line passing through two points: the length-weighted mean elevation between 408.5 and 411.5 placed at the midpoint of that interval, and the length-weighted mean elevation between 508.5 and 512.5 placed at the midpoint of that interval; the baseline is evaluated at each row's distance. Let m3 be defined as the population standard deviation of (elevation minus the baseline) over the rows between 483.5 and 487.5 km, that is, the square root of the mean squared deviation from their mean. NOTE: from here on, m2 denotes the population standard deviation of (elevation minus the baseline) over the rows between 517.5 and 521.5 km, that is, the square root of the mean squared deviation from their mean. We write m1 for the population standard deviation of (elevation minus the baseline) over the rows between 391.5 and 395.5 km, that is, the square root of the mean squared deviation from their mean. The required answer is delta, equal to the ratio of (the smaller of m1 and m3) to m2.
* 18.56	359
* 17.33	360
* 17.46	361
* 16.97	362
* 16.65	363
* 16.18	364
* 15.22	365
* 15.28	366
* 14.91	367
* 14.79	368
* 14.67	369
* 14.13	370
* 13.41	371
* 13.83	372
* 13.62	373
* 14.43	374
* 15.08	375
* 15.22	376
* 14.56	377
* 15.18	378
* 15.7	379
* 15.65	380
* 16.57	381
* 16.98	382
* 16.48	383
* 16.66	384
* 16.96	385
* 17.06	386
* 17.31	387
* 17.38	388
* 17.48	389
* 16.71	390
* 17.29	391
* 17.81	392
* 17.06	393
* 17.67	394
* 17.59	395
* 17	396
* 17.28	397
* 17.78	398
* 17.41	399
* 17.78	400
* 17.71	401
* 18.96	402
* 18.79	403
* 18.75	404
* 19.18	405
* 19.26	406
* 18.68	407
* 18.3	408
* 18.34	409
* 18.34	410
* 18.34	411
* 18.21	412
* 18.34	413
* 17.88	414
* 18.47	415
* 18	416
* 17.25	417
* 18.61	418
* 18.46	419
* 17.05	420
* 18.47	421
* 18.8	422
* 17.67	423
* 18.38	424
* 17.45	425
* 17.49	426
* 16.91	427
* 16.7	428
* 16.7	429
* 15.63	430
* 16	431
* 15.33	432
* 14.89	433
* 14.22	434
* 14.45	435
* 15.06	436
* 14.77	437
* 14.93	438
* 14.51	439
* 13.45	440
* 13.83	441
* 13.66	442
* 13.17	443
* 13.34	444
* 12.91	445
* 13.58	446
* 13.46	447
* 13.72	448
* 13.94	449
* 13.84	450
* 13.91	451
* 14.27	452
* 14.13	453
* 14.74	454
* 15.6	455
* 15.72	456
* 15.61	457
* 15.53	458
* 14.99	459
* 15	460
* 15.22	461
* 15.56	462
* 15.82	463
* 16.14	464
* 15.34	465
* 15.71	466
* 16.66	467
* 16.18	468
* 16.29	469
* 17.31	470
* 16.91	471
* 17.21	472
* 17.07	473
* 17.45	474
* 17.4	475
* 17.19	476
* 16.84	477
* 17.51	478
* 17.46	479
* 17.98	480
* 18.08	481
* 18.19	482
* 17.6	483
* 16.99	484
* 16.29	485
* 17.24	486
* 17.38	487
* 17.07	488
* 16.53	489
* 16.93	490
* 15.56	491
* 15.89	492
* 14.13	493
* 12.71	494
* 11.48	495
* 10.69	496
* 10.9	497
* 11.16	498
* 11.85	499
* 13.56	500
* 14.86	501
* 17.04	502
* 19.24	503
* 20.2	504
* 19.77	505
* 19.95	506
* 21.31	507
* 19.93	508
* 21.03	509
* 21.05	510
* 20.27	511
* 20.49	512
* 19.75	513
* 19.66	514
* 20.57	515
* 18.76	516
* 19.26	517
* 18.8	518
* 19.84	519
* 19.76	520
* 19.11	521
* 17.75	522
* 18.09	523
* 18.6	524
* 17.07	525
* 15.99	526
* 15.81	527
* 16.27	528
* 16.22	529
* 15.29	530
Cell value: 0.7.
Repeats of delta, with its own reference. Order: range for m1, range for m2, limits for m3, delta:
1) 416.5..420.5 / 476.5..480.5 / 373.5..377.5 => 0.9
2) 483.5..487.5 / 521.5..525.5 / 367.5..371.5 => 0.7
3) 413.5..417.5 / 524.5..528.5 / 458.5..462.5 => 0.4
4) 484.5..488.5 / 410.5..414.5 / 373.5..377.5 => 1.6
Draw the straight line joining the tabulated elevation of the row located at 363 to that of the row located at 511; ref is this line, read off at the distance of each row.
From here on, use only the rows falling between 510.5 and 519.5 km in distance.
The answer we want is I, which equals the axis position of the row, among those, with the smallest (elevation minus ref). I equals 518 km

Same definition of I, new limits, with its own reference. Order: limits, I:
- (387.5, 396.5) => 390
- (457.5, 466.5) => 460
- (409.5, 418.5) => 417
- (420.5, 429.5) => 429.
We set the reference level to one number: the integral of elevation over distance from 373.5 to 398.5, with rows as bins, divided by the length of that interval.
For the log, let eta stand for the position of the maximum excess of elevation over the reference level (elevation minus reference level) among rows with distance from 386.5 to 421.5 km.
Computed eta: 406 km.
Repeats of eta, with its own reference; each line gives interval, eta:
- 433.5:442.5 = 436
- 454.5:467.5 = 467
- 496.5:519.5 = 507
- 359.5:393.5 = 392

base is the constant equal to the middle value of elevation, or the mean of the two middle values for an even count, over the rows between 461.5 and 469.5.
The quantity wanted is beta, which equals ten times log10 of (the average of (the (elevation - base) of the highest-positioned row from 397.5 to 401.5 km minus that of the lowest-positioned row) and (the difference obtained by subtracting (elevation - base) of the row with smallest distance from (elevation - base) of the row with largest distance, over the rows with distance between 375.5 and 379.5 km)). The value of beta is -7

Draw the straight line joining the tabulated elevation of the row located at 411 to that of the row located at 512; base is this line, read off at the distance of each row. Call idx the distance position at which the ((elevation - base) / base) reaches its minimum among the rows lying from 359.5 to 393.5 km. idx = 371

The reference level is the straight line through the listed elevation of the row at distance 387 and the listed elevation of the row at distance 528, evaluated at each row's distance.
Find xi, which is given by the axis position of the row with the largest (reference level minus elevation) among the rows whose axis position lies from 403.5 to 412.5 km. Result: 412 km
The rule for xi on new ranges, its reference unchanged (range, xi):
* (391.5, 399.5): 396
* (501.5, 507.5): 502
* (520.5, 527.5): 527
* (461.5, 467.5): 465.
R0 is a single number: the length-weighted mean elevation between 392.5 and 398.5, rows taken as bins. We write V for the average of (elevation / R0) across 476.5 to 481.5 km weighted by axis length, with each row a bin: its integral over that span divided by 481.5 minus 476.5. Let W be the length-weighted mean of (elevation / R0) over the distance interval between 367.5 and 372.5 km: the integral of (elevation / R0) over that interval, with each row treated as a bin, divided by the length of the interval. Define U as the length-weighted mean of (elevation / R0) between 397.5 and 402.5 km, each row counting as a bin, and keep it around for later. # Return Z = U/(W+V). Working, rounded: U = 1.03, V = 1.01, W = 0.814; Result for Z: 0.56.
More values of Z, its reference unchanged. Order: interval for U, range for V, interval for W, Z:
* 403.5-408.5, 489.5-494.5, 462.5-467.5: 0.61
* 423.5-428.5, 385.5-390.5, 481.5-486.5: 0.50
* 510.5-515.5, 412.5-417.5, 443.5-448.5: 0.64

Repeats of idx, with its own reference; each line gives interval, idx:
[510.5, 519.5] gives 516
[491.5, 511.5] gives 496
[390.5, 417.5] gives 417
